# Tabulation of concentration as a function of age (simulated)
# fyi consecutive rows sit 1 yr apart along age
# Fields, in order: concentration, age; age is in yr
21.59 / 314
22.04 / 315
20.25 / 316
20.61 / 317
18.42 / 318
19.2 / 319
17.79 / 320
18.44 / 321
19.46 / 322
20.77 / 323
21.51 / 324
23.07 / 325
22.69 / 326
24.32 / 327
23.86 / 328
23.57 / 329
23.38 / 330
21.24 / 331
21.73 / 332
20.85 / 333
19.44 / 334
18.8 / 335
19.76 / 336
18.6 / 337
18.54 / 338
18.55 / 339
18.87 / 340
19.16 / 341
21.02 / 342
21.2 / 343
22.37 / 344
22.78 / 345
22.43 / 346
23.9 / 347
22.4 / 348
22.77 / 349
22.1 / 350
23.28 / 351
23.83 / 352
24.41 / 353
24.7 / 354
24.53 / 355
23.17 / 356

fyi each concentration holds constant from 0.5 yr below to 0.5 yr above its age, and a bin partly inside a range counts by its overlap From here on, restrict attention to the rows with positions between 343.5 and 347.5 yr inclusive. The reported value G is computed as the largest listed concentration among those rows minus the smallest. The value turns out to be 1.5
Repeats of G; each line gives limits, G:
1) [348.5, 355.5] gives 2.6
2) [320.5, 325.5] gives 4.6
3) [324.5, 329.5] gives 1.6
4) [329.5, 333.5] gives 2.5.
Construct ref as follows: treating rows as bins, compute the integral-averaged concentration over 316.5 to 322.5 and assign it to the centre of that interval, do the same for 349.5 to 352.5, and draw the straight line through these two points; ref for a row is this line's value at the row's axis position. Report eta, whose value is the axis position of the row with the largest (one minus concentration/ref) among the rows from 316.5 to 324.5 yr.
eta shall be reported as 320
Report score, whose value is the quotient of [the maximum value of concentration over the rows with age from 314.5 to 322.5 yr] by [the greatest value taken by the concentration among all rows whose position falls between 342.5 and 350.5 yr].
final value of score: 0.92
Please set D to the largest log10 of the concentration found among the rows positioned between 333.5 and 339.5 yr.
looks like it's 1.30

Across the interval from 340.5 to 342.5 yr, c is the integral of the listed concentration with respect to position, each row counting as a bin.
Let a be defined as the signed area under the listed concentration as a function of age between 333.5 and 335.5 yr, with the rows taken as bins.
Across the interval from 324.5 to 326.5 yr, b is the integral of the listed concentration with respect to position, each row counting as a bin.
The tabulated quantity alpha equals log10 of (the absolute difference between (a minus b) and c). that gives 1.68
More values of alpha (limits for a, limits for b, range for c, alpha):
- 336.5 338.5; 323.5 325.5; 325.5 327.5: 1.74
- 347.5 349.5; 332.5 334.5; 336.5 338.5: 1.51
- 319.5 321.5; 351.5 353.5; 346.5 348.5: 1.77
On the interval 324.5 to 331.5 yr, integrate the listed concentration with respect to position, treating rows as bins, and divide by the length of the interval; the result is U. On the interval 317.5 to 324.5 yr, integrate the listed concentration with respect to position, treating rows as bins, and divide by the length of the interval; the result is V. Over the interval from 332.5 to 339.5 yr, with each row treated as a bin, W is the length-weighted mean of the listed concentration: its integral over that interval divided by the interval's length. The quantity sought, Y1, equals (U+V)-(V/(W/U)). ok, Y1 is 19.2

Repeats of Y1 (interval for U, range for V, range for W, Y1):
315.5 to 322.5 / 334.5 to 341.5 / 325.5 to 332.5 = 22.3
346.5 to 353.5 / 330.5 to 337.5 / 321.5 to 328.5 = 22.3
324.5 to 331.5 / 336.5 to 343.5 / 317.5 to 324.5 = 19.4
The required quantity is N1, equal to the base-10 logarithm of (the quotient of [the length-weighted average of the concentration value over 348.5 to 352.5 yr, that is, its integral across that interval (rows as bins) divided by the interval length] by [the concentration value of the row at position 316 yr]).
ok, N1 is 0.06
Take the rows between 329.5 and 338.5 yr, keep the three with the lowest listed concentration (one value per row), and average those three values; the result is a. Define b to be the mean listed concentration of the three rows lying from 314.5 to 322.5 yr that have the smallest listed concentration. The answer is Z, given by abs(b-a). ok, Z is 0.4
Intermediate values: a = 18.6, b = 18.2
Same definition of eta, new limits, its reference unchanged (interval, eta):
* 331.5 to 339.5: 339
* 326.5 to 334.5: 334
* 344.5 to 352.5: 350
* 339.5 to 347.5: 340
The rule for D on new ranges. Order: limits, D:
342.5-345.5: 1.36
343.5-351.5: 1.38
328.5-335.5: 1.37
